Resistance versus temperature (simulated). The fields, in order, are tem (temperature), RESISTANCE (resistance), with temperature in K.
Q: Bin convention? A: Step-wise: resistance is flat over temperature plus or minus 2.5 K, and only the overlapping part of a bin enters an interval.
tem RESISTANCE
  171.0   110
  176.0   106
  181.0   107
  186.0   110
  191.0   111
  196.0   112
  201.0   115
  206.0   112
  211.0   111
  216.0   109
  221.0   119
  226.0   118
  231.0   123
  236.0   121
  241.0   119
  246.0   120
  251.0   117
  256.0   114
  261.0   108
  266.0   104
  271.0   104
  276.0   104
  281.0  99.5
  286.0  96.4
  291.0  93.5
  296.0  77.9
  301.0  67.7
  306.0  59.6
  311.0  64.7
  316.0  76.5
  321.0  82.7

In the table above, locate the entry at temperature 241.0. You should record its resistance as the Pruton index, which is 119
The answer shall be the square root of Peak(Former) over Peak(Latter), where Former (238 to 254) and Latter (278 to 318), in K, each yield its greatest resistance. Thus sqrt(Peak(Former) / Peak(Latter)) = 1.10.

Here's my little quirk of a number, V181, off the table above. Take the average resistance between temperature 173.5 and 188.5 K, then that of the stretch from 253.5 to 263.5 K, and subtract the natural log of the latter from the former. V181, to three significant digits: 103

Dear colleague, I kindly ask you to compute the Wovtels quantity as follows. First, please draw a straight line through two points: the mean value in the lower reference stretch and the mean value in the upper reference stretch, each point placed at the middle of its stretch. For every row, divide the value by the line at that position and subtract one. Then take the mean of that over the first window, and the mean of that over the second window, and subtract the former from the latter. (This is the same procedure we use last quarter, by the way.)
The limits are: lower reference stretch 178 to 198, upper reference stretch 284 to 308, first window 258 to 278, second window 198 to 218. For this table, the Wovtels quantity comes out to -0.14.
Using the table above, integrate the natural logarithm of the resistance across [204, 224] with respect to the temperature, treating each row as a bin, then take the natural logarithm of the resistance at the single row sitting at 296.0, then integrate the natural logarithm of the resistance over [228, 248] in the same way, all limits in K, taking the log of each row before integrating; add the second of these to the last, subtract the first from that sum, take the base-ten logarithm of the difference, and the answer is 0.76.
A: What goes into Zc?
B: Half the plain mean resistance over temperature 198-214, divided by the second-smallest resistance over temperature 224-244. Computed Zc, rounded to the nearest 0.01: 0.47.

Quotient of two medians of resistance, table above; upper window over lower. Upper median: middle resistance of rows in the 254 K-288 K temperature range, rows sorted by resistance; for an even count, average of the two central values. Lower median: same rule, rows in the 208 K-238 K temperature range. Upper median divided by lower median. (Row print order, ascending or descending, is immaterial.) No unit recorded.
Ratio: 0.88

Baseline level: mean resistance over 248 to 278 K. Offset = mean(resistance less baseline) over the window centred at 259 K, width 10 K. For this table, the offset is 2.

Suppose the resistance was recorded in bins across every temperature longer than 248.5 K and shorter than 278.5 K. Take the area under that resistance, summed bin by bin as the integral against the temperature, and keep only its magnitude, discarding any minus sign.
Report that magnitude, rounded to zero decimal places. 3255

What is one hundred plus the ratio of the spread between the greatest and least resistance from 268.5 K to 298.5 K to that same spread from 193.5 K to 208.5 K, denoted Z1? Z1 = 109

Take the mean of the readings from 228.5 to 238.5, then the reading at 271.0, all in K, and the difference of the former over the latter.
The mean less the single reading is 18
